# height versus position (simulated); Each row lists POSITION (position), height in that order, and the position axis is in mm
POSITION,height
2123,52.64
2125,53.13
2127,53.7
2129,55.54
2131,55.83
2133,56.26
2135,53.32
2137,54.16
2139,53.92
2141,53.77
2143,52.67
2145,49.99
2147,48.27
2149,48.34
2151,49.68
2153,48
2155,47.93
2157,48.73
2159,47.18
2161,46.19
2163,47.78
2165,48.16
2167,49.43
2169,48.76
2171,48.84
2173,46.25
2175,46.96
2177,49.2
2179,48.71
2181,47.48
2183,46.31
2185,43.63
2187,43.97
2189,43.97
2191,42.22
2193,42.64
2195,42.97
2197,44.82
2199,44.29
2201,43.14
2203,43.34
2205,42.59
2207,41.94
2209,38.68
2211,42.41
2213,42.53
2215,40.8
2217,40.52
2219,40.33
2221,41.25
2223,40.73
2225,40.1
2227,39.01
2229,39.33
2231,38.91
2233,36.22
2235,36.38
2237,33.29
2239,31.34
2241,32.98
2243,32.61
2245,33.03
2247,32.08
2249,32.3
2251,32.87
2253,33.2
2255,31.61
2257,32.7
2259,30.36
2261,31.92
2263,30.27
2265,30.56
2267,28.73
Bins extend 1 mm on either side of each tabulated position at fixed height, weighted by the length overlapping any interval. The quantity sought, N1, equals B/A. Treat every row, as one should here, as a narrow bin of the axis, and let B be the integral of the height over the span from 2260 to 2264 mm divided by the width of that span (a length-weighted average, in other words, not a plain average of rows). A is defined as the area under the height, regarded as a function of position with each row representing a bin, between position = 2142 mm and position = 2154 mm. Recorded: 0.05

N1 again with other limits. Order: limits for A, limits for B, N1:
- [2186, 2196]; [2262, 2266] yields 0.07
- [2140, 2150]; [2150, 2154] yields 0.10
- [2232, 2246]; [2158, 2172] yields 0.10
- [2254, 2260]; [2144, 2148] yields 0.26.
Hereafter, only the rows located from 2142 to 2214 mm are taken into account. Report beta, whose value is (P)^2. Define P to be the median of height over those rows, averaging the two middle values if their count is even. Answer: 2175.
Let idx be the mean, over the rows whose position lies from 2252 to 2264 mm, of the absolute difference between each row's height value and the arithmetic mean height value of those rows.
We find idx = 0.9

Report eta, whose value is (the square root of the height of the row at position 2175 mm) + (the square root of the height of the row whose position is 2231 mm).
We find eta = 13.1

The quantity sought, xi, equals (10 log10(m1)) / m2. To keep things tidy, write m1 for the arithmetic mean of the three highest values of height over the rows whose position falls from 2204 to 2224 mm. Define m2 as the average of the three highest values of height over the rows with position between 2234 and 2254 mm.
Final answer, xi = 0.47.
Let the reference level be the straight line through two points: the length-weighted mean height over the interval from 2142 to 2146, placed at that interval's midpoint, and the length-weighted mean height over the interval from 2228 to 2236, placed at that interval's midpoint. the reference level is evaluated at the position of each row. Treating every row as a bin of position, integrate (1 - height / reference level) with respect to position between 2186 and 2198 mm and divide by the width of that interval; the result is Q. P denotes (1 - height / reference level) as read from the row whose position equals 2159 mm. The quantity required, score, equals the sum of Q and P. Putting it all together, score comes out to 0.05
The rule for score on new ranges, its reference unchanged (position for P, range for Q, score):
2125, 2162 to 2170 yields 0.01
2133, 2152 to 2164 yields -0.03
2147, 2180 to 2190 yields 0.05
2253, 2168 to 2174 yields 0.02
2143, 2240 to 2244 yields 0.07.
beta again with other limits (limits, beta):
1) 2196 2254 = 1547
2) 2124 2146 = 2891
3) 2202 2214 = 1804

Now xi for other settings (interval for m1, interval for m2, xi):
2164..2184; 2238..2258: 0.51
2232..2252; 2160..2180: 0.31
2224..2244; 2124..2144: 0.29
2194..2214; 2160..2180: 0.33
